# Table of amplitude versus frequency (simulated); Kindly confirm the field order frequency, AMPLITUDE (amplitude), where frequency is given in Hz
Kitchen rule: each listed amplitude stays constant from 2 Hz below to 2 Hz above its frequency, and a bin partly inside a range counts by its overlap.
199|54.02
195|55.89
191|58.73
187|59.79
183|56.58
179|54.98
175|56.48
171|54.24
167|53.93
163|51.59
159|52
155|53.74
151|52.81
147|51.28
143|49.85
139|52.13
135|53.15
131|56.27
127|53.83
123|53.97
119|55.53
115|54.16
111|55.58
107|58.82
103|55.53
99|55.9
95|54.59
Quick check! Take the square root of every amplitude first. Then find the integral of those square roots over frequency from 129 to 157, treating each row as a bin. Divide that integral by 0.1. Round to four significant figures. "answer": 2033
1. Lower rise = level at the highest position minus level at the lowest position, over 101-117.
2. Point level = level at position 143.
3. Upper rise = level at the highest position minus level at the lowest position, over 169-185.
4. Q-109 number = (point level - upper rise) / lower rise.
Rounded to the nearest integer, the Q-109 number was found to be -35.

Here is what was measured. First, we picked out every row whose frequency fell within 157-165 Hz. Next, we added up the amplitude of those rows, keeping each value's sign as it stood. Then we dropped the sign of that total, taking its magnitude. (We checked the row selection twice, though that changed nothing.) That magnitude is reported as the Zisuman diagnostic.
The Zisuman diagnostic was 104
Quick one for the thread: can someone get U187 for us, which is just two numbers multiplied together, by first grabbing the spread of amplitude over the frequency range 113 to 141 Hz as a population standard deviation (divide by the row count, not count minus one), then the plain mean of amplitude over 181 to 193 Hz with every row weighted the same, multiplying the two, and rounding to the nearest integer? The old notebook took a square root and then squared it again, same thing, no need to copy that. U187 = 75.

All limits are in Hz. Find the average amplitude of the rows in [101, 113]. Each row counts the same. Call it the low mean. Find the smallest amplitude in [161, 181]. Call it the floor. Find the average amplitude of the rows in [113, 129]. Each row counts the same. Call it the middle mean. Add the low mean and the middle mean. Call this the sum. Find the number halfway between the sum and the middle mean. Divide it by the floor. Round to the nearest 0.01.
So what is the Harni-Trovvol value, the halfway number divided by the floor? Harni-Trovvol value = 1.60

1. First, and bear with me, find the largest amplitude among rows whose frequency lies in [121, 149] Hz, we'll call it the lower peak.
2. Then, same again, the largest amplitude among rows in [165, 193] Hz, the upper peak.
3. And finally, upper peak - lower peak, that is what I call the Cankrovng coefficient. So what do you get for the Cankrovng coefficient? 4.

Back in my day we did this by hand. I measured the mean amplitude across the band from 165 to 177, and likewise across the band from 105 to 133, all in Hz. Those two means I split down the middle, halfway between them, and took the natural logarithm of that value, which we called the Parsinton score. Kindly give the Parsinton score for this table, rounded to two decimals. 4.01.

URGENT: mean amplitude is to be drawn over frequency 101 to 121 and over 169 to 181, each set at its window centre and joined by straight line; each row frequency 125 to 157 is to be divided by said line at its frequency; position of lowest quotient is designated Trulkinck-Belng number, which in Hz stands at 143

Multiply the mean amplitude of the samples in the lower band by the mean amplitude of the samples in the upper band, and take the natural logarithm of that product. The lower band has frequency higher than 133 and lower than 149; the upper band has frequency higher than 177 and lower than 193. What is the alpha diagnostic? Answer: 8.00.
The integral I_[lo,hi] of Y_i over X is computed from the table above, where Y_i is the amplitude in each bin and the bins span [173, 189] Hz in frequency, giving 911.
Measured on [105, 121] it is 896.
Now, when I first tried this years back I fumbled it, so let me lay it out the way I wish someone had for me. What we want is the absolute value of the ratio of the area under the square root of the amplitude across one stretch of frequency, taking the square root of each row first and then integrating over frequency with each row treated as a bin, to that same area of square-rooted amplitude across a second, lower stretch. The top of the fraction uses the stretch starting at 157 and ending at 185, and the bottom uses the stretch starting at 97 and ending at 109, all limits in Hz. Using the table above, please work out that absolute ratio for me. 2.3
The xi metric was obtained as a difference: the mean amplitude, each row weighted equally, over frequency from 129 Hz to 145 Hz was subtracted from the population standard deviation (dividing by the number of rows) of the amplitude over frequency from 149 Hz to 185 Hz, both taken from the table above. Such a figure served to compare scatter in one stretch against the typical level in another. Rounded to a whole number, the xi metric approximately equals -51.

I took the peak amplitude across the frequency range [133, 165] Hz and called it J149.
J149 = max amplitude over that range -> 53.74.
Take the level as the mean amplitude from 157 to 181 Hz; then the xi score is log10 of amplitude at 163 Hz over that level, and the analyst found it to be -0.019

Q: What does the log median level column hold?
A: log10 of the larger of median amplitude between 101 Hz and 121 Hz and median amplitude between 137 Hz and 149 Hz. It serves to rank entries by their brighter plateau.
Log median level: 1.74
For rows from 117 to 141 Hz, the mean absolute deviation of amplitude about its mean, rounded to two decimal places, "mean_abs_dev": 1.17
